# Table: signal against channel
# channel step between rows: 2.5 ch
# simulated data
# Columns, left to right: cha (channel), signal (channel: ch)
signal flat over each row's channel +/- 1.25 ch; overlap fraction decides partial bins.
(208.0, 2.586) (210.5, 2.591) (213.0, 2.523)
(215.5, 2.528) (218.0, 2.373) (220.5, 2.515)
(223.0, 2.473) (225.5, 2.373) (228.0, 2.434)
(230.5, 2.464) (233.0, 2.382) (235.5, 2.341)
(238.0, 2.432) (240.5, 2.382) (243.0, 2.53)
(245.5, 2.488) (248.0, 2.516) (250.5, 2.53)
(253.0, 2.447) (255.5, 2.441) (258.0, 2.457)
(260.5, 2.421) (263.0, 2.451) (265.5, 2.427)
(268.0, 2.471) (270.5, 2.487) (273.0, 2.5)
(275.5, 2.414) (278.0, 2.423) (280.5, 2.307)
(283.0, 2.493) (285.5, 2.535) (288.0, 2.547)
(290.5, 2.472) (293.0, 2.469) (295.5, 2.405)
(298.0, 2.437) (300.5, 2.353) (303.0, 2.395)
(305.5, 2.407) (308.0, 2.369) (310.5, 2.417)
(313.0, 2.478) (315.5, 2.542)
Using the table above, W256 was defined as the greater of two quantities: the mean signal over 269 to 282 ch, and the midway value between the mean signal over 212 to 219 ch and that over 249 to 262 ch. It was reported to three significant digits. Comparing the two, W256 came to 2.47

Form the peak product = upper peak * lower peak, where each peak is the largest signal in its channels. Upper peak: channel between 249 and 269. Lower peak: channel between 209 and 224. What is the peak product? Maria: 6.56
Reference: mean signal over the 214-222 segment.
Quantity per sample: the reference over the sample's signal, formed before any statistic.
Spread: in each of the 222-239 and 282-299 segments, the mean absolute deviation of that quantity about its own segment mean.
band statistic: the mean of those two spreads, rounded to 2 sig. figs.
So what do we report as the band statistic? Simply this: 0.017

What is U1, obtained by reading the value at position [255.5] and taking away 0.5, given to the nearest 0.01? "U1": 1.94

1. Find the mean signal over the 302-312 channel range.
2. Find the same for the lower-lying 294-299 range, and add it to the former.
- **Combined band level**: 4.82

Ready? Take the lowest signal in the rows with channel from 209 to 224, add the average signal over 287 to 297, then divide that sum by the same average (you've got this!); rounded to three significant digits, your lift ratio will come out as 1.96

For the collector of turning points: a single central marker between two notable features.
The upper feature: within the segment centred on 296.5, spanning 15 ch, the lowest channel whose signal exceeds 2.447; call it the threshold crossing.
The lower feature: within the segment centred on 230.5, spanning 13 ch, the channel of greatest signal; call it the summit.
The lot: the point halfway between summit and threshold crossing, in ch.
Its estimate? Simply 260.5 ch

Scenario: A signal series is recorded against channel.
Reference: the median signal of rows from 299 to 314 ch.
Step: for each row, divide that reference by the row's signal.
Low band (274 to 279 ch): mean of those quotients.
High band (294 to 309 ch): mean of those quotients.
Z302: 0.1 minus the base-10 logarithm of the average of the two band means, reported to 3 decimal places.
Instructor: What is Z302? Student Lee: 0.101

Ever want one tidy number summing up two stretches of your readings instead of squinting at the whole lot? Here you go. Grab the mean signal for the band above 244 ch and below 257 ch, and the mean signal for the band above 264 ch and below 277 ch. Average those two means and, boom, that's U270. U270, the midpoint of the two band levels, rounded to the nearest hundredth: 2.47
